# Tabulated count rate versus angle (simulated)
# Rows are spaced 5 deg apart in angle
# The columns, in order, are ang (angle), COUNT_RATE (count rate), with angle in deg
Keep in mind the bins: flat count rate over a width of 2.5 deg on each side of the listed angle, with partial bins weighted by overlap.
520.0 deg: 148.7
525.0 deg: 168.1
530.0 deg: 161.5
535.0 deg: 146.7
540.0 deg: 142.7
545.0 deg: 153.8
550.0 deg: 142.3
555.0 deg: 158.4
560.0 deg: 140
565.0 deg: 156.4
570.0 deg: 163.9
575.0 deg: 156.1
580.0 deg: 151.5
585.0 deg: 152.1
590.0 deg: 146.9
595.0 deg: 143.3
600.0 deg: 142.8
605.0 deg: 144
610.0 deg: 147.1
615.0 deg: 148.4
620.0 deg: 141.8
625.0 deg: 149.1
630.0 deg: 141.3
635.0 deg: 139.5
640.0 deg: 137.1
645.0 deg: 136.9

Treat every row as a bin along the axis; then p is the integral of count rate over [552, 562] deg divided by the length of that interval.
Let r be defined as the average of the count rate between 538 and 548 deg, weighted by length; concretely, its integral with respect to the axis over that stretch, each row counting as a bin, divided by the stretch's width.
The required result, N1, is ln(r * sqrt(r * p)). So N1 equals 10.0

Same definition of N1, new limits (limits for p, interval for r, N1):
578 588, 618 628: 10.0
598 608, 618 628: 10.0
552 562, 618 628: 10.0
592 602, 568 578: 10.1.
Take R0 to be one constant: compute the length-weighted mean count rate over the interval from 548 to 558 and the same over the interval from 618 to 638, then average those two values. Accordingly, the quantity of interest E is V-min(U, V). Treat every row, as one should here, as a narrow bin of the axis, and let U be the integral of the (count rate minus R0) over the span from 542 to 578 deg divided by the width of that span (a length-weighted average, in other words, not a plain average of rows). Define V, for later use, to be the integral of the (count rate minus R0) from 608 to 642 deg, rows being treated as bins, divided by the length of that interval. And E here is 0.0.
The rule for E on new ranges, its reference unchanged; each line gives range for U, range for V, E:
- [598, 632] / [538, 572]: 6.0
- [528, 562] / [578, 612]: 0.0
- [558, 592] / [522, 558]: 0.4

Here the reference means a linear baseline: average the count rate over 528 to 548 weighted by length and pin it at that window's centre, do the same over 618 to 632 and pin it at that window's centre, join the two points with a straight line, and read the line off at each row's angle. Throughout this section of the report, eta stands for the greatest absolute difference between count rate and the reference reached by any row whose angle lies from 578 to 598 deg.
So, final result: 5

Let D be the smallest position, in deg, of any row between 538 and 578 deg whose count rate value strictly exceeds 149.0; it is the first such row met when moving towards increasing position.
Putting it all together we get 545.0 deg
